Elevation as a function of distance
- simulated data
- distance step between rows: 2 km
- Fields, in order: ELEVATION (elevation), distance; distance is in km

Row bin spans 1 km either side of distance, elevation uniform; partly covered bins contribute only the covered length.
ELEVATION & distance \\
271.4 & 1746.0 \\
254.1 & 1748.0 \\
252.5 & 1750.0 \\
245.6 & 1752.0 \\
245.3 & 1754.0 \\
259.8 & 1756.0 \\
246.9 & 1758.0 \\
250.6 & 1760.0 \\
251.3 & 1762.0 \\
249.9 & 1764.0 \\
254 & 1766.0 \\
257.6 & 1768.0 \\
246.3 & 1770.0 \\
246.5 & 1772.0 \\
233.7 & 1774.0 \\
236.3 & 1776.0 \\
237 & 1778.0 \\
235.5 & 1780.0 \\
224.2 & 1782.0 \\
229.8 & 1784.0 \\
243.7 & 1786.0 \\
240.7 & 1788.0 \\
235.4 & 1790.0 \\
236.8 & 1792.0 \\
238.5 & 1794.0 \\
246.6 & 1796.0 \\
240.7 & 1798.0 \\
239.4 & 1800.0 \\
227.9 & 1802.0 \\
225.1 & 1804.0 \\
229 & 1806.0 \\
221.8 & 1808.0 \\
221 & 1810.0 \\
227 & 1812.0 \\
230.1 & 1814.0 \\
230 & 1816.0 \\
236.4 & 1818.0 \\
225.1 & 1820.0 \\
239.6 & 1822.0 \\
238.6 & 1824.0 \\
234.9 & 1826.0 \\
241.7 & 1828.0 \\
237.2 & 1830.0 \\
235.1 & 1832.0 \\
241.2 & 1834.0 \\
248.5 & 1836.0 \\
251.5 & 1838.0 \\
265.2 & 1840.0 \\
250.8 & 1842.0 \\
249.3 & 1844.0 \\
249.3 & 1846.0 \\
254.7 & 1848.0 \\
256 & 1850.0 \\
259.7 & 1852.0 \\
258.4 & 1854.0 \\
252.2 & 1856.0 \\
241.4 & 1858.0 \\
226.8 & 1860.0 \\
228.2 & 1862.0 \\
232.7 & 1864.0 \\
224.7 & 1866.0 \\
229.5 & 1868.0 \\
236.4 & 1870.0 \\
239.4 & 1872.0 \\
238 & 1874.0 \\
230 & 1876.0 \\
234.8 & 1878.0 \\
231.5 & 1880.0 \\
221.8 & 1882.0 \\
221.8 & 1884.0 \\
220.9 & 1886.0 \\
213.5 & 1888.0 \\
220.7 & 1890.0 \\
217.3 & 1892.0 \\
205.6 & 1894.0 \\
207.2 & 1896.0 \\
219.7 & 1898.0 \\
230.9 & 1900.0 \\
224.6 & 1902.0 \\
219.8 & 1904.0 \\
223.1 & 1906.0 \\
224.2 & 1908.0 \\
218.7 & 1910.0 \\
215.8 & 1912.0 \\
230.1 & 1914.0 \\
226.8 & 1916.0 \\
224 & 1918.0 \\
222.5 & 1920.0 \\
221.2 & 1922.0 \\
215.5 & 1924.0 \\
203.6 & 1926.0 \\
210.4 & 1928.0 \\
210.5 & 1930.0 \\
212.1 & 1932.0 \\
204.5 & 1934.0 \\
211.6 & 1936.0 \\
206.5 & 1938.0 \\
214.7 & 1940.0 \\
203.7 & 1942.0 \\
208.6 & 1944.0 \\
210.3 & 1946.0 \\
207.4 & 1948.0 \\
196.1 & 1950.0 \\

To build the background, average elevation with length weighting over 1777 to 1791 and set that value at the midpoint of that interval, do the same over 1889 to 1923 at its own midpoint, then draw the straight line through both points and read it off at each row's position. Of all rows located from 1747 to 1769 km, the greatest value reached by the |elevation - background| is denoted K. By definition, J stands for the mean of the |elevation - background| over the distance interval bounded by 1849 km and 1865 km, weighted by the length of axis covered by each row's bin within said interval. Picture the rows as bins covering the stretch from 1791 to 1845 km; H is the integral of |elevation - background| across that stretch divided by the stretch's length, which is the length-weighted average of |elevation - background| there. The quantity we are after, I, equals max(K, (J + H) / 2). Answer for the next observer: 21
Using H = 10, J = 18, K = 21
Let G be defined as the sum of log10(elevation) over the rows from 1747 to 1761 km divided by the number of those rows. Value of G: 2.40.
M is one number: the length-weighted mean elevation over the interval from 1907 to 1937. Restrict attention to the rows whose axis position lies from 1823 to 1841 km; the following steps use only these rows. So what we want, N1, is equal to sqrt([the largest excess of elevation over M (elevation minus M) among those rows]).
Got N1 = 7.0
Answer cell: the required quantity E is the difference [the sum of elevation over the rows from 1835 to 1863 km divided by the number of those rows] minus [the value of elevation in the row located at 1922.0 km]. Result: 28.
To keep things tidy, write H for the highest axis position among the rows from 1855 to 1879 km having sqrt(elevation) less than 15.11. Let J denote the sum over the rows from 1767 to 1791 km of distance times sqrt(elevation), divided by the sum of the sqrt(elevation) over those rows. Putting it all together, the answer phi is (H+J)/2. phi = 1822.5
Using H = 1866.0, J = 1778.9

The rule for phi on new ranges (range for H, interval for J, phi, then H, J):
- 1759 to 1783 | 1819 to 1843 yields 1806.6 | 1782.0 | 1831.1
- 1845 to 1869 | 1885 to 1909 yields 1881.5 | 1866.0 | 1897.0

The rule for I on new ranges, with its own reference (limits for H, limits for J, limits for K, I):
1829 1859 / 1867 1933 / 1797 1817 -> 14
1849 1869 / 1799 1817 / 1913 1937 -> 15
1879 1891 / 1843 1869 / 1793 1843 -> 37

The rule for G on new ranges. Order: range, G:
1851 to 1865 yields 2.38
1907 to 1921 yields 2.35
